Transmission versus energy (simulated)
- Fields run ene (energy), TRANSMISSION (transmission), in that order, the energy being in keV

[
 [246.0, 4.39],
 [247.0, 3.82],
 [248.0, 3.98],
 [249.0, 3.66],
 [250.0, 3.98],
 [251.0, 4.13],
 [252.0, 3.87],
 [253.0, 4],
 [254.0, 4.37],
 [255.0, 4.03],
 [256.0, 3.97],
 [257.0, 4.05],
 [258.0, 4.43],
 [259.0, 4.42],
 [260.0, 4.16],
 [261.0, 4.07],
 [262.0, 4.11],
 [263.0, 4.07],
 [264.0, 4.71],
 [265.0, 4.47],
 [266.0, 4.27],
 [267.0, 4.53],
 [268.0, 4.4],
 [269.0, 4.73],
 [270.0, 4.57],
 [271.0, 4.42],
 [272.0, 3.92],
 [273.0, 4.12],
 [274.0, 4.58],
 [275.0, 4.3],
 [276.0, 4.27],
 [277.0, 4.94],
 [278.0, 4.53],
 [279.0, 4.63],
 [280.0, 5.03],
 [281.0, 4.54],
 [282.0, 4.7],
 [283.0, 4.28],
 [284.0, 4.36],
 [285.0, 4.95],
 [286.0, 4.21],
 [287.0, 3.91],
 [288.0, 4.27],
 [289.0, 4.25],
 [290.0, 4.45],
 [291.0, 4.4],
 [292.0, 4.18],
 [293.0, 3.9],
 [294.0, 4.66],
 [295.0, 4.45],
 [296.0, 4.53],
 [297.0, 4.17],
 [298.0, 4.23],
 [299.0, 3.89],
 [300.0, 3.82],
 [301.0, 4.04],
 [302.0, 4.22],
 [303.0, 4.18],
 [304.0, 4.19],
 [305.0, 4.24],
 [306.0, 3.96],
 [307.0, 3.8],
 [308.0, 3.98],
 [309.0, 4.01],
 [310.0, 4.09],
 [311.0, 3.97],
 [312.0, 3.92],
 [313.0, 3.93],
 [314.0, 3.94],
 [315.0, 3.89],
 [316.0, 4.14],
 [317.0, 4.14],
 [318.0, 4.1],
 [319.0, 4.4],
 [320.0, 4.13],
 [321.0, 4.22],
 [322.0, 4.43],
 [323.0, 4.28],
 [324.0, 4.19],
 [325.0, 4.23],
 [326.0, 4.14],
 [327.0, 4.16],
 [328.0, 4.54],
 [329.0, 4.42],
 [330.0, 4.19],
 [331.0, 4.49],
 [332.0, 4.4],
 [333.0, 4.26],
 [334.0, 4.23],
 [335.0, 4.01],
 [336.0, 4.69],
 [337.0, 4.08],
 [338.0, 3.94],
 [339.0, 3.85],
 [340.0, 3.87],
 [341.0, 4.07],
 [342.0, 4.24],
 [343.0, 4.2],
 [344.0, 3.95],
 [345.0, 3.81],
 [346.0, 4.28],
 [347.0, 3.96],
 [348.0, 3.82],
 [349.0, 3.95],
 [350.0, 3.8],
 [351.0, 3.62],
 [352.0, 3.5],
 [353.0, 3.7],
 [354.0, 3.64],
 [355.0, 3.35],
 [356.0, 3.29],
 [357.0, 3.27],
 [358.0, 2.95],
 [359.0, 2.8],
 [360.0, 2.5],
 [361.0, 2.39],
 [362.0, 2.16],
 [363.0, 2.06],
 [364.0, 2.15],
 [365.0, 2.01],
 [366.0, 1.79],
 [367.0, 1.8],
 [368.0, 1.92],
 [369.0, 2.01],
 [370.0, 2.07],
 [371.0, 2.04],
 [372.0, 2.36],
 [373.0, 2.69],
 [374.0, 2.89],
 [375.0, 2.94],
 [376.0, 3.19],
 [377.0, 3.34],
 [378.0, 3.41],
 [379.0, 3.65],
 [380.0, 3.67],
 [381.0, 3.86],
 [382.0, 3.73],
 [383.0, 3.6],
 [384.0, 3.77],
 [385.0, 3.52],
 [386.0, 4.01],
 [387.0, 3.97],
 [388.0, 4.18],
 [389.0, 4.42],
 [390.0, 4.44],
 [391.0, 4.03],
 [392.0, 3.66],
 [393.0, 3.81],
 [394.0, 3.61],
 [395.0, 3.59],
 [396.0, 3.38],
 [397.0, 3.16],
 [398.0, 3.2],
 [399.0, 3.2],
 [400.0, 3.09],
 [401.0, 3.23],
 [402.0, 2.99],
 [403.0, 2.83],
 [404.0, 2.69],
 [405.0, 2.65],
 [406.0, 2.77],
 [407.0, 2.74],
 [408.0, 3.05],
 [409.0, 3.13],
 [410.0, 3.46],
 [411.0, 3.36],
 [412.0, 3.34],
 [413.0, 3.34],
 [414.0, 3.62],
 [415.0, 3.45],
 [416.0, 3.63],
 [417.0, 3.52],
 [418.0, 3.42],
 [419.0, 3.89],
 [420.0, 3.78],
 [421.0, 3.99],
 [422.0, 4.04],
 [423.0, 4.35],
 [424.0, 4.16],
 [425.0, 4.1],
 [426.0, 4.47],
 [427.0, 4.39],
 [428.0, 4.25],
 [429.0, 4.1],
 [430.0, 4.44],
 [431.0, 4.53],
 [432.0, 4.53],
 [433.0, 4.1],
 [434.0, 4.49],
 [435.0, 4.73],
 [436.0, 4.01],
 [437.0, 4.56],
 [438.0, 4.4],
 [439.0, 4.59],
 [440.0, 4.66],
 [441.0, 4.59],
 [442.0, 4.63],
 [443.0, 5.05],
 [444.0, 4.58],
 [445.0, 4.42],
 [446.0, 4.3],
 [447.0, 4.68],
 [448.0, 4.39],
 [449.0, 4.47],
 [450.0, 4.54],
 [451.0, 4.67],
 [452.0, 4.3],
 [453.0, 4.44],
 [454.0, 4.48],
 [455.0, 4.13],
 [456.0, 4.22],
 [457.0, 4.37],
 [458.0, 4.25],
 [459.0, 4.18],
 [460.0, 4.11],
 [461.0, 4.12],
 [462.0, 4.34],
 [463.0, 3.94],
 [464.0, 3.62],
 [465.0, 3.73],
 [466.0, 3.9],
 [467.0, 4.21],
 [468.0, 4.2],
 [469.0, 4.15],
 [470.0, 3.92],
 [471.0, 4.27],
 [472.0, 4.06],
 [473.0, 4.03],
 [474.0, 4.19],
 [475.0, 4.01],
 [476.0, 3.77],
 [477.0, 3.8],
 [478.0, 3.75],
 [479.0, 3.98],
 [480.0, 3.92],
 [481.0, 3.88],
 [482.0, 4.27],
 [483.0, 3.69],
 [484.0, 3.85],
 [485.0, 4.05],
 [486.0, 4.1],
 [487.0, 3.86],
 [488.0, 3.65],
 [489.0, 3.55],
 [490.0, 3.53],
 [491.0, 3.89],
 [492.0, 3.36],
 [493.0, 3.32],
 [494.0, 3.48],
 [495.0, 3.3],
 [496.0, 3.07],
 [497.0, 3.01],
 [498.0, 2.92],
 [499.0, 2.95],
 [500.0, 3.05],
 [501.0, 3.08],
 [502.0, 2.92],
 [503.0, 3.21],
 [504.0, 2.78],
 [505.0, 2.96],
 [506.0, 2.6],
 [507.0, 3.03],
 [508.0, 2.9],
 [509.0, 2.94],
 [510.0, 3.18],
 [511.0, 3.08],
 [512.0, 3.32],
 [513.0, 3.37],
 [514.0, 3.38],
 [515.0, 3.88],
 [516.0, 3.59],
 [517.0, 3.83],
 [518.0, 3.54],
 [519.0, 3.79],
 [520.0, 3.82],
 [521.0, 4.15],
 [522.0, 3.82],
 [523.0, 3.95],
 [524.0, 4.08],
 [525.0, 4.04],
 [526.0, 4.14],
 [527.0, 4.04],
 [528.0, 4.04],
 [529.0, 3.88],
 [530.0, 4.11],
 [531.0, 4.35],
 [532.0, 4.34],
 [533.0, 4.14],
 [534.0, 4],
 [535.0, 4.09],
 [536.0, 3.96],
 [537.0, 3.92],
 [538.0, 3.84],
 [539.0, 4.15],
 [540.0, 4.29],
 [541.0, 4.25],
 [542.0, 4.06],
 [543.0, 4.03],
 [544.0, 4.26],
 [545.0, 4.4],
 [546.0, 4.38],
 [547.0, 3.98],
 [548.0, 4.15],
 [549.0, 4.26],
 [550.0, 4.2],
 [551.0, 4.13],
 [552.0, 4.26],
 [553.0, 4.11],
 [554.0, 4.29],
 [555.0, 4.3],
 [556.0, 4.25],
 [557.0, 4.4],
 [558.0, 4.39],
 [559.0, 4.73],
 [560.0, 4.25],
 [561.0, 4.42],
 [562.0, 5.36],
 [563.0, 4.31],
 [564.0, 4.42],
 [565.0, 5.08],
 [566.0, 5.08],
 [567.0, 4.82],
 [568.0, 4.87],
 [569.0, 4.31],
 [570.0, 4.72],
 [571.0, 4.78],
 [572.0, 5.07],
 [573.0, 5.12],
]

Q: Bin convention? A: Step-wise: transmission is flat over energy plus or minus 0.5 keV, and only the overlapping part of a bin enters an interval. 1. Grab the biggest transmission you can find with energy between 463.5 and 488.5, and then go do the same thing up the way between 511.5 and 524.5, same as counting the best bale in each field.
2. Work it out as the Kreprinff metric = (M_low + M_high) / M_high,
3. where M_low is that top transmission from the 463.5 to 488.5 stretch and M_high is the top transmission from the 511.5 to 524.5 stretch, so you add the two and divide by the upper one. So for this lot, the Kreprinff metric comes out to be 2.03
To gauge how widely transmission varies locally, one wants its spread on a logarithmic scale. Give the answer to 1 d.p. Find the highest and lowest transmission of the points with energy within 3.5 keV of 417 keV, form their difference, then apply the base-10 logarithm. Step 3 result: -0.3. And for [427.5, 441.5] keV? -0.1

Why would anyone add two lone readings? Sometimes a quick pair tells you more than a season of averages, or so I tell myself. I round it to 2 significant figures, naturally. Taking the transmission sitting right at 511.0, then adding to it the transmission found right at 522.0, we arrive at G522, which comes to 6.9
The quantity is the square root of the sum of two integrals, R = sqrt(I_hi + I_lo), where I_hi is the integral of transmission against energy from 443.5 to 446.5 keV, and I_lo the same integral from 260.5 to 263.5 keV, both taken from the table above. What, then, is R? 5.05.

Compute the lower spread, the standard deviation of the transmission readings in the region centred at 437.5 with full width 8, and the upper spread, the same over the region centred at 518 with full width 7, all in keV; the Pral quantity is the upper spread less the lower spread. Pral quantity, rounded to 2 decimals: -0.02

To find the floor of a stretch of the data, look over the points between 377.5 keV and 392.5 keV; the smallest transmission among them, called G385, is 3.41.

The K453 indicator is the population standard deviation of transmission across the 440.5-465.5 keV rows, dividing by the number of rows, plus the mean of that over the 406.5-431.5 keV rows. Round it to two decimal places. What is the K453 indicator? 4.08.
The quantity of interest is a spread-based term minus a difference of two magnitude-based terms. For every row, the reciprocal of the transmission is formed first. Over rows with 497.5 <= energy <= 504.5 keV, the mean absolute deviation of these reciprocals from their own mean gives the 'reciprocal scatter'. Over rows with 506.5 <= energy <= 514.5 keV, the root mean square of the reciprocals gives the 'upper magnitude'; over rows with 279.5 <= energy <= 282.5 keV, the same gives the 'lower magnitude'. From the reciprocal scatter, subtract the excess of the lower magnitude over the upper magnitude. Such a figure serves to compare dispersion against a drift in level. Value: 0.120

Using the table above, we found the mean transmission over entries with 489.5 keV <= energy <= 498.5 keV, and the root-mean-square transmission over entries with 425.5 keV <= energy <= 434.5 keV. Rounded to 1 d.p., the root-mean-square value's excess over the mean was 1.0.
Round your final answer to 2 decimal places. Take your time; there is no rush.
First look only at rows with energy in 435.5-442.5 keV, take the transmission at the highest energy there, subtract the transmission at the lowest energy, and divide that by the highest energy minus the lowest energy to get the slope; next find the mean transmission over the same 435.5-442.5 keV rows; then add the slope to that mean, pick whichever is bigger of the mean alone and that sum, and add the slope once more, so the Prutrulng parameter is 4.70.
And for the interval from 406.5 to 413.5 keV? 3.40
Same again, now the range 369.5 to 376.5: 2.97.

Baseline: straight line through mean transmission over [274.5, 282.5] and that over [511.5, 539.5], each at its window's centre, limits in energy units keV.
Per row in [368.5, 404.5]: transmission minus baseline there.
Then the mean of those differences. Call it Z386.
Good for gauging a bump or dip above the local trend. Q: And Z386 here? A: -1.0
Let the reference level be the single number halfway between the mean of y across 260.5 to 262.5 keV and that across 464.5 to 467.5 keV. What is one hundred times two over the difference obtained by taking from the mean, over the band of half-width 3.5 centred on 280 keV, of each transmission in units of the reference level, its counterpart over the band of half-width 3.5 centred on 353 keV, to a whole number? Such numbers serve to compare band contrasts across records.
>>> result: 726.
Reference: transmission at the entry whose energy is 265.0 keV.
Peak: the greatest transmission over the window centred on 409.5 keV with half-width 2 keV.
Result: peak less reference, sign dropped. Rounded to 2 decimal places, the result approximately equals 1.01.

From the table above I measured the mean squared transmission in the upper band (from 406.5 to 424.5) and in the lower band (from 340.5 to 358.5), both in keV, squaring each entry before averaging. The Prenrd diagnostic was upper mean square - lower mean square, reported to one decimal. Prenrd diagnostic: -1.2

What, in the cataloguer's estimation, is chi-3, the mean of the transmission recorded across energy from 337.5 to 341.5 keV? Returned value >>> 3.93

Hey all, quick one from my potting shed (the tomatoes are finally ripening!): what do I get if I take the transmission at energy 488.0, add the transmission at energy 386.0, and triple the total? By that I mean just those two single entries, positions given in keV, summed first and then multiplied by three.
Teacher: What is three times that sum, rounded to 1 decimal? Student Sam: 23.0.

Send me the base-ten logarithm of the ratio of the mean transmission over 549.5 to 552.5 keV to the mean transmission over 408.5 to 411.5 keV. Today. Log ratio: 0.10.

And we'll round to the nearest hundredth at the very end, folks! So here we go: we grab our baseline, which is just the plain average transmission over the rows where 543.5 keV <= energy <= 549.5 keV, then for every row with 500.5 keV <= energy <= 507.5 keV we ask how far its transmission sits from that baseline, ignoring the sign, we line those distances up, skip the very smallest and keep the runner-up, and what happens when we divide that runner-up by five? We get 0.23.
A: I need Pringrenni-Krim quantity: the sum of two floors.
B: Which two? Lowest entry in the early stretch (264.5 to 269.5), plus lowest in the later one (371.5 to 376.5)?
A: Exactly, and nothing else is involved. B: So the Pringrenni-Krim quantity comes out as 6.6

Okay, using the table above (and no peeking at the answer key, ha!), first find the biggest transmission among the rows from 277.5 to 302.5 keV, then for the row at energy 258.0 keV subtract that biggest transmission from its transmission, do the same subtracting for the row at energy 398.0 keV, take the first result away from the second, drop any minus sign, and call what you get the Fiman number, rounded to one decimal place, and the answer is 1.2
